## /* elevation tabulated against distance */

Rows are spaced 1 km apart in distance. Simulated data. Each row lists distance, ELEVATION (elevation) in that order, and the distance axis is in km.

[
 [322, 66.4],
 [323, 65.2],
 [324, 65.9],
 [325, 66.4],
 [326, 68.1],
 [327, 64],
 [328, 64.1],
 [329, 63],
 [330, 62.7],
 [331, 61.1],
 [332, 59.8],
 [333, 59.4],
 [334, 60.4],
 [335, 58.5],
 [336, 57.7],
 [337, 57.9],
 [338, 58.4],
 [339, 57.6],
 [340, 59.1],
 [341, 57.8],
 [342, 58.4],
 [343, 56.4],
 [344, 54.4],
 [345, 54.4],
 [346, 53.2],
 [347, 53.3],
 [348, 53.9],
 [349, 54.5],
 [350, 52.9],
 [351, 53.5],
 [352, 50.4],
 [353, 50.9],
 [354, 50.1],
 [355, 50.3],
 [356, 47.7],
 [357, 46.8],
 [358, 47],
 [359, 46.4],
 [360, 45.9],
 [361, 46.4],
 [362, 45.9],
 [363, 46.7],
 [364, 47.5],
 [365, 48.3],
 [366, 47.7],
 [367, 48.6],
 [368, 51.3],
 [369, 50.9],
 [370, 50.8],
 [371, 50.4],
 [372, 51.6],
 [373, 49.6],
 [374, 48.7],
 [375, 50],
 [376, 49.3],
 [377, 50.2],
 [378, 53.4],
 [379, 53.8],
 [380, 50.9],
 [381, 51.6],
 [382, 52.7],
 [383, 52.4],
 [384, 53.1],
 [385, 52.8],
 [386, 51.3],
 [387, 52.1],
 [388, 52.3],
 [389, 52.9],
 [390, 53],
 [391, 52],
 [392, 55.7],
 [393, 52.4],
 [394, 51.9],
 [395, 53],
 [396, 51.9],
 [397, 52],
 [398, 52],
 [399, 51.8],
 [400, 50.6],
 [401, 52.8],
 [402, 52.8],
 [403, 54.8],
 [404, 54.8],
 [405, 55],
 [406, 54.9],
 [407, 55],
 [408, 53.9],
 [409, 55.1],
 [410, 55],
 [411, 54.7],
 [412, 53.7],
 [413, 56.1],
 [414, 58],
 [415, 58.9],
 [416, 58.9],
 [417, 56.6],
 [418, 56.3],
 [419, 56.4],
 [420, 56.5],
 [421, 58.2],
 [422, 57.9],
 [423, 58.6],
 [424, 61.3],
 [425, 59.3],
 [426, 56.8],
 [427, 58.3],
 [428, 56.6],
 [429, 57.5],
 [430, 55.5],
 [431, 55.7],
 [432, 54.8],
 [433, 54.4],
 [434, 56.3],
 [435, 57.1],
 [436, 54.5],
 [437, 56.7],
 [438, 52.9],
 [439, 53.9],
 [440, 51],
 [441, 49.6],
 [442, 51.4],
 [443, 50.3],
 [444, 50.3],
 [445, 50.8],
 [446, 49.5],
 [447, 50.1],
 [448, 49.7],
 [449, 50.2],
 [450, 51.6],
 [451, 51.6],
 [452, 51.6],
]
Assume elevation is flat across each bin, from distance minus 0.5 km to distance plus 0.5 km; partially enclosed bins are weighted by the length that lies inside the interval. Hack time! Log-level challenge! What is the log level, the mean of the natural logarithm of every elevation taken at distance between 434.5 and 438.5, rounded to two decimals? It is 4.01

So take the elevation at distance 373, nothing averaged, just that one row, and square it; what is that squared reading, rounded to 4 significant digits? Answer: 2460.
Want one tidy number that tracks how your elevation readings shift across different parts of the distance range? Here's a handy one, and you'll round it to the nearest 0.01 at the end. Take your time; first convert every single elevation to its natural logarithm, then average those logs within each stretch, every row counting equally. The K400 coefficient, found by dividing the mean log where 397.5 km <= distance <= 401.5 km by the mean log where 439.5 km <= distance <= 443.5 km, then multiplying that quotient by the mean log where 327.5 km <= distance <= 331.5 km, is 4.16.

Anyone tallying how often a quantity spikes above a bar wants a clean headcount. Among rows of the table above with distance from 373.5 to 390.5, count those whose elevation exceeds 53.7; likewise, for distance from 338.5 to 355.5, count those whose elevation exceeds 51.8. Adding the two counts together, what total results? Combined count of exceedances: 14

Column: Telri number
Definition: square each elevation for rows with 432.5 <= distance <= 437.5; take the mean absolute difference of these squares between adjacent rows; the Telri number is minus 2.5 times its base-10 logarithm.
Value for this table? -5.8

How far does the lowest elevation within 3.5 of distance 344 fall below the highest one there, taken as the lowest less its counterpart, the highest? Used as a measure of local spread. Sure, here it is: -5.2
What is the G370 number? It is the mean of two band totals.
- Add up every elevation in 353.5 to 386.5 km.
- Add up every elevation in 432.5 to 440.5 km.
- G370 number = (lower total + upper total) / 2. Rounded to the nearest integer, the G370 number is 1038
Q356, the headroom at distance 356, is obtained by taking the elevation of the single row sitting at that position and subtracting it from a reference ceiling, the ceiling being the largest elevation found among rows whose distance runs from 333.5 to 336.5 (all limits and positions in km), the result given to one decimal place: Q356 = 12.7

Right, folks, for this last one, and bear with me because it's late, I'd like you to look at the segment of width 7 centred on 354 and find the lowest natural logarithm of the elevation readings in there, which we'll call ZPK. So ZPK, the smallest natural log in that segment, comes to 3.85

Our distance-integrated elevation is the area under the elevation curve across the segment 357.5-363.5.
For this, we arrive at 278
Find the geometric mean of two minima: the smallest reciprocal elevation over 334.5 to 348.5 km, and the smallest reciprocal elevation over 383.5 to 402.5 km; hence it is 0.0174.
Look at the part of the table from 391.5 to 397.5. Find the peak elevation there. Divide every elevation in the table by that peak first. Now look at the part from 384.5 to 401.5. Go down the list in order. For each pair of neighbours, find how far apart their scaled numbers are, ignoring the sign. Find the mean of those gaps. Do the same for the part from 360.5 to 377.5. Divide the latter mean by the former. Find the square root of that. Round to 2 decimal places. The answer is 0.92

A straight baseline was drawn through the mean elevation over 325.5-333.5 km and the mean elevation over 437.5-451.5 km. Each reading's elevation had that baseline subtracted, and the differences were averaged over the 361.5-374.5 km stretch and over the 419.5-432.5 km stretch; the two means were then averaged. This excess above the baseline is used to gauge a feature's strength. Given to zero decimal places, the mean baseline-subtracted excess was -3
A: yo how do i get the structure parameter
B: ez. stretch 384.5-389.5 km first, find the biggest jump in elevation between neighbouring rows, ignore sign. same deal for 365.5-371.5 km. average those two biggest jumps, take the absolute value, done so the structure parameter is 2.1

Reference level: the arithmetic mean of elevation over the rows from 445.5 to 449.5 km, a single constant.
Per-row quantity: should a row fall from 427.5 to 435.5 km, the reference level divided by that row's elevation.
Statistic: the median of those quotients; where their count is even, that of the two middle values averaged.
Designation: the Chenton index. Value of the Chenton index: 0.89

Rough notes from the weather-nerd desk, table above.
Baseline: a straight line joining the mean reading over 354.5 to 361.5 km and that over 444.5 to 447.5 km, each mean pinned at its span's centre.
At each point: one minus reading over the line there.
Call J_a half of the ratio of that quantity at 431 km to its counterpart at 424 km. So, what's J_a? 0.3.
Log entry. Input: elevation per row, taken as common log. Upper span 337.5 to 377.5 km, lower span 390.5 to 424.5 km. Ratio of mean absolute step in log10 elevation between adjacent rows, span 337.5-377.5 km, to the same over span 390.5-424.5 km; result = 1.0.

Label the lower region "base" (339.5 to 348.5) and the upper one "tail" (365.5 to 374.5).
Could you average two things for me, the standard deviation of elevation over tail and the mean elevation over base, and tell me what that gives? 28.5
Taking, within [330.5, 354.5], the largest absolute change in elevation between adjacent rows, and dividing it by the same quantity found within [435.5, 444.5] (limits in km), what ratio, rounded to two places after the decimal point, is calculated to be 0.82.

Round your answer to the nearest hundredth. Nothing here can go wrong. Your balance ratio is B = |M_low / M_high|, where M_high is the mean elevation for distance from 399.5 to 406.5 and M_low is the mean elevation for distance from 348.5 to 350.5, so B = 1.00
